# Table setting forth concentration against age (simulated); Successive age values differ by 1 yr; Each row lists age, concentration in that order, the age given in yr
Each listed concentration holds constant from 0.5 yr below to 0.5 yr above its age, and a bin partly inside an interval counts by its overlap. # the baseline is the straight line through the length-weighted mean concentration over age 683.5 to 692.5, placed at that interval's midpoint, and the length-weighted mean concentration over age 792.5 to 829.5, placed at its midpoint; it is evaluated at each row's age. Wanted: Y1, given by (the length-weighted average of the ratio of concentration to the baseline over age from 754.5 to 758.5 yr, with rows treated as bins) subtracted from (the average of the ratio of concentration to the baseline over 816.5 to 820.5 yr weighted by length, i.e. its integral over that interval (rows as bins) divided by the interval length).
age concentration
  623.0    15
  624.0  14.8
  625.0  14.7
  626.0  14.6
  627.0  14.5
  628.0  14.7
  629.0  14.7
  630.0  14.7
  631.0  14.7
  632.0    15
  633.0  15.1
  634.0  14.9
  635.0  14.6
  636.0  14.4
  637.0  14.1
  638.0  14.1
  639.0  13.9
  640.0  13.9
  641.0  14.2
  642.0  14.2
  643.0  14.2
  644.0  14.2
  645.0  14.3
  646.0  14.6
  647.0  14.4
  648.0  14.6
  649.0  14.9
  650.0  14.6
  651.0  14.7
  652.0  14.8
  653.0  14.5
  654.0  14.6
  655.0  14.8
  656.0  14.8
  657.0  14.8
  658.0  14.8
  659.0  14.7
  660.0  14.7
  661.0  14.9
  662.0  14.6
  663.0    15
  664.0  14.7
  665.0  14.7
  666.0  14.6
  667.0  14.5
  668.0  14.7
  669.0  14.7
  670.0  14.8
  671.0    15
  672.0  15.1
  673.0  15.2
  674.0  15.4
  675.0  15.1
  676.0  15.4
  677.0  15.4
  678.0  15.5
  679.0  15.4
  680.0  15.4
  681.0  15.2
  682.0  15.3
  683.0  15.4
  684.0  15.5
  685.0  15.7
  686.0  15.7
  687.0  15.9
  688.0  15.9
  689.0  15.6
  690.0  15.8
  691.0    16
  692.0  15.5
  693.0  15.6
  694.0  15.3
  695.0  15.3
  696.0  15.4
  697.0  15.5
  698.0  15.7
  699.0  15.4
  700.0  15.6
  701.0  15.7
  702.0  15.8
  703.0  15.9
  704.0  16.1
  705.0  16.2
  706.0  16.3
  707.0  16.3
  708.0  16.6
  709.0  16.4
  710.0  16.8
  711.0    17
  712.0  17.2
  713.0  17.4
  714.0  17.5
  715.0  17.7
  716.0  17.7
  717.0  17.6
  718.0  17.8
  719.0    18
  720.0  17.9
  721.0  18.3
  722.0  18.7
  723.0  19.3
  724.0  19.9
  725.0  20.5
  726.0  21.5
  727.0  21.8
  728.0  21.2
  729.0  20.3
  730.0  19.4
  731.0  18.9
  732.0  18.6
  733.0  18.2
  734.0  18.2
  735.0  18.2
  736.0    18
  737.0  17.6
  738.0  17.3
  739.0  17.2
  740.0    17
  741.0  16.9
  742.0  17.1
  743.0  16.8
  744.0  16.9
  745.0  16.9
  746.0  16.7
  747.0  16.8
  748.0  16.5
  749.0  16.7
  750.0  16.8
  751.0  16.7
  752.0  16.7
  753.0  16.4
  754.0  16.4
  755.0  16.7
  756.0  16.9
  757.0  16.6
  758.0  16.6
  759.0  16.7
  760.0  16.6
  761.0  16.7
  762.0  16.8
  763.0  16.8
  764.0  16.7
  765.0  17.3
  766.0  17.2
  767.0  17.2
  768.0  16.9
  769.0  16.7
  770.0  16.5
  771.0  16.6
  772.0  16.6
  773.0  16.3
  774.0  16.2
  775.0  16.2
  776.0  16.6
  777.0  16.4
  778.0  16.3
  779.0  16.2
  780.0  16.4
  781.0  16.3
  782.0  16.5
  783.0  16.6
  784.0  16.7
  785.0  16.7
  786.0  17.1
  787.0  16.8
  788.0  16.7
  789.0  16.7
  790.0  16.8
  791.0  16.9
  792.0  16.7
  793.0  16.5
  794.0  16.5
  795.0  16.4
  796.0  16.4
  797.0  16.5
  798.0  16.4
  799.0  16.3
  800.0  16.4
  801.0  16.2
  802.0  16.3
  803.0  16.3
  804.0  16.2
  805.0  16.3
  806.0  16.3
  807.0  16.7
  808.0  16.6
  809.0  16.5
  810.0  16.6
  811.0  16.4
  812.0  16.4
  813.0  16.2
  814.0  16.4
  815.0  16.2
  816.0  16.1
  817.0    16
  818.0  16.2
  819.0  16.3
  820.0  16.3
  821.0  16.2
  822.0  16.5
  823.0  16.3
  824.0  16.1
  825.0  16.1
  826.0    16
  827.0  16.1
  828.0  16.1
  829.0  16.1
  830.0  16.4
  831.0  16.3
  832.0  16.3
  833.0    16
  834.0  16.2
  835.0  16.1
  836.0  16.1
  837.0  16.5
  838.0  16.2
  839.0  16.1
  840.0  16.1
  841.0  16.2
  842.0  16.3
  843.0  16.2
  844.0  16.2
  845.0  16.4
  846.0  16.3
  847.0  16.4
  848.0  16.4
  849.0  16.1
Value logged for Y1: -0.05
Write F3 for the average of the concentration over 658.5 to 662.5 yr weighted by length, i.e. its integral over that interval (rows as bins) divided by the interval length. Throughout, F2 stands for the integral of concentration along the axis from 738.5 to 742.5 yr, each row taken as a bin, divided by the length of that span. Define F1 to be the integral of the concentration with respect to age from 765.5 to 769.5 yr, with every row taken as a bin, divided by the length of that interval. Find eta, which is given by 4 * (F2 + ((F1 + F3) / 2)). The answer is 132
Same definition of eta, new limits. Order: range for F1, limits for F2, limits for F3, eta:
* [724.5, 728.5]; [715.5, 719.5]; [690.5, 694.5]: 145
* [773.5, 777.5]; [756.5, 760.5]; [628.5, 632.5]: 129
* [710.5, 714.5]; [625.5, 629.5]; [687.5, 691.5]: 125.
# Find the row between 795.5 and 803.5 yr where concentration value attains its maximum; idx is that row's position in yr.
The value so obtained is 797.0 yr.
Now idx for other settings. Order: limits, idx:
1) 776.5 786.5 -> 786.0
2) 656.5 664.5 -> 663.0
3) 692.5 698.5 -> 698.0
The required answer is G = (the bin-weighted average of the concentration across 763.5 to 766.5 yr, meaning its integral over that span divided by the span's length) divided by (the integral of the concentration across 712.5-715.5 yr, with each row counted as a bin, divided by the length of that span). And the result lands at 0.97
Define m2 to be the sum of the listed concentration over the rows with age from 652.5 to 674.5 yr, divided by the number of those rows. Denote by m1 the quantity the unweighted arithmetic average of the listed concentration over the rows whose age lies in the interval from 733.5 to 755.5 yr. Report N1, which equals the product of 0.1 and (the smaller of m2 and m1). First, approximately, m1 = 17.0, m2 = 14.8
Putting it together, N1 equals 1.48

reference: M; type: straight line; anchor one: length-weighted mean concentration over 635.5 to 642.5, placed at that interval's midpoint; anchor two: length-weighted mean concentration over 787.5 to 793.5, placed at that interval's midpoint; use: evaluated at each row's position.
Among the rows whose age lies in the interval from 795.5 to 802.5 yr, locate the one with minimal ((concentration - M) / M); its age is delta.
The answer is 801.0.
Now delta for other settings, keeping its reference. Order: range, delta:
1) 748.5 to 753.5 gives 753.0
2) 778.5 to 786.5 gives 779.0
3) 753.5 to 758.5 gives 754.0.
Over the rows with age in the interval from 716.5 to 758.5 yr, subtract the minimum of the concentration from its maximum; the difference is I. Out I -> 5.40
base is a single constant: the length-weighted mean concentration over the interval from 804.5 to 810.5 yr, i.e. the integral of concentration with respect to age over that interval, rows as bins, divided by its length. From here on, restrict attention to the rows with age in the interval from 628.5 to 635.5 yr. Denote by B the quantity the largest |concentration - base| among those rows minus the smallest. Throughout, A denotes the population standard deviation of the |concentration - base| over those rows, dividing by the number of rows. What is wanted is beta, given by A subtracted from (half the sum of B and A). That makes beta 0.16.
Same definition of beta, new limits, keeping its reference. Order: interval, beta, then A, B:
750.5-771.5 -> 0.29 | 0.21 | 0.80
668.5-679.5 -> 0.27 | 0.26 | 0.80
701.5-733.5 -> 1.85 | 1.49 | 5.20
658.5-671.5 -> 0.18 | 0.14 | 0.50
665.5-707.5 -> 0.69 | 0.43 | 1.80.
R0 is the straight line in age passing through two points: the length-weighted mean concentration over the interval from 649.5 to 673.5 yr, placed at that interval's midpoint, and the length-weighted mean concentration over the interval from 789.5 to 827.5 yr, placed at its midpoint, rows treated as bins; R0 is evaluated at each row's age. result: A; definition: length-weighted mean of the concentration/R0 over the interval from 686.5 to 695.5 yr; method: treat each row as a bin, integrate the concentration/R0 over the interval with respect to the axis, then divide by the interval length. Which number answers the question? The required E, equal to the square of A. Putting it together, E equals 1.08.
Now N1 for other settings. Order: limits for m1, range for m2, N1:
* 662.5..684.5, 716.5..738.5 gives 1.51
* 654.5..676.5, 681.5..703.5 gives 1.49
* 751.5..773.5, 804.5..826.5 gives 1.63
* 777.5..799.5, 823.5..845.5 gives 1.62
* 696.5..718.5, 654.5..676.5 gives 1.49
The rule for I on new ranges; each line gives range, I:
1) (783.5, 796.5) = 0.70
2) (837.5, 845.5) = 0.30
